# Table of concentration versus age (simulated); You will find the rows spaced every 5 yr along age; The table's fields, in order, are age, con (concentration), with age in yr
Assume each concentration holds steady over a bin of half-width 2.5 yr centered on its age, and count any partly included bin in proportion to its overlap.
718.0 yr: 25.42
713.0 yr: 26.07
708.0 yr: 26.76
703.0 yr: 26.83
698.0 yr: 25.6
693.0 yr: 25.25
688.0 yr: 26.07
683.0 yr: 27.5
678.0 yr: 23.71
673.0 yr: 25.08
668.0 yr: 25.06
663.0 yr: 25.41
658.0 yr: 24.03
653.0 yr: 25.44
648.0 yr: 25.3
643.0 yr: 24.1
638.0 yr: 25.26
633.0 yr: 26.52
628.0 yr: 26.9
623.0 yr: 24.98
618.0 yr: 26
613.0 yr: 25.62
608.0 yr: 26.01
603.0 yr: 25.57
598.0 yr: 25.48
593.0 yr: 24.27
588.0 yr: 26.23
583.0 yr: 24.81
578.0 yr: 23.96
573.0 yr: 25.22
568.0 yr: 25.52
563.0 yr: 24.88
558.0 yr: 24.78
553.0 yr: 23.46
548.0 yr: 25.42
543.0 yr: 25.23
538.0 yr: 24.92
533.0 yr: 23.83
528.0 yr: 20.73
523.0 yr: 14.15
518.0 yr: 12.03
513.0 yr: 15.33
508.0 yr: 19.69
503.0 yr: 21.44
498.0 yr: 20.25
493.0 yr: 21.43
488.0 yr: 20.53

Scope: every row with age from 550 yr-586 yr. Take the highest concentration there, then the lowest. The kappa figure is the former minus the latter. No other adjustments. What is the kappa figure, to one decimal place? 2.1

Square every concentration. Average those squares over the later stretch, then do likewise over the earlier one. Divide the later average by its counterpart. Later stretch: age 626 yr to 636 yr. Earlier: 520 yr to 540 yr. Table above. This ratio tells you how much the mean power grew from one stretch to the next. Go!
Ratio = 1.6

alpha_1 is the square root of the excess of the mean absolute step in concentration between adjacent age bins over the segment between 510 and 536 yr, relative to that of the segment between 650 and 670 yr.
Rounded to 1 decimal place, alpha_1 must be 1.7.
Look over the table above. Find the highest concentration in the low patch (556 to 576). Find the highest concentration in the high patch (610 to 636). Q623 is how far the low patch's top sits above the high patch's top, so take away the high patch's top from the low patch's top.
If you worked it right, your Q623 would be -1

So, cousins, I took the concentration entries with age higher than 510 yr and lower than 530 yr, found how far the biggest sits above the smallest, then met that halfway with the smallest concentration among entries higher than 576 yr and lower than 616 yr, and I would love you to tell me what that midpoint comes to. 16.3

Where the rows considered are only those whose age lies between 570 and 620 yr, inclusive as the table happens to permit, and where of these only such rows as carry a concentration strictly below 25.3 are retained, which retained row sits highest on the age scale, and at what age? 593.0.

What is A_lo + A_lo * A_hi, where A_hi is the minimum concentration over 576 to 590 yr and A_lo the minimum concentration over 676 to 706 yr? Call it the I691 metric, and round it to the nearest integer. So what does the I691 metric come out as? 592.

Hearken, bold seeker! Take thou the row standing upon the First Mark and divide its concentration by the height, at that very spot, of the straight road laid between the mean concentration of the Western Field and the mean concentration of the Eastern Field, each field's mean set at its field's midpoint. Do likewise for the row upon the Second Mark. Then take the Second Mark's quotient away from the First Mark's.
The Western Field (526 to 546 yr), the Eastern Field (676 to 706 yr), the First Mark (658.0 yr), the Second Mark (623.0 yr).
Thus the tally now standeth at -0.06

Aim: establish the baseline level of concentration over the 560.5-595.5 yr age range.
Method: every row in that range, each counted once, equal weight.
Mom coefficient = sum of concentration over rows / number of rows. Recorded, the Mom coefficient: 25.0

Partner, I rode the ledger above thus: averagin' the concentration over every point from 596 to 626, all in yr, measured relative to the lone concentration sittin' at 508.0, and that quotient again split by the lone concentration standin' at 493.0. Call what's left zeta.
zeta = 0.061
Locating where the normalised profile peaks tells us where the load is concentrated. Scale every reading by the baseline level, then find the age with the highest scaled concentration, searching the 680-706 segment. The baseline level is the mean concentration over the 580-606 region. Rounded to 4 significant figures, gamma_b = 683.0 yr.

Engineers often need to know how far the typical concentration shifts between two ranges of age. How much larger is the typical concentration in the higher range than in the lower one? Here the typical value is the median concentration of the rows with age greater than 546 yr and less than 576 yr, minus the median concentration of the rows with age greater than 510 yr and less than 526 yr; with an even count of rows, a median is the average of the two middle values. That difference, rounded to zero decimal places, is 11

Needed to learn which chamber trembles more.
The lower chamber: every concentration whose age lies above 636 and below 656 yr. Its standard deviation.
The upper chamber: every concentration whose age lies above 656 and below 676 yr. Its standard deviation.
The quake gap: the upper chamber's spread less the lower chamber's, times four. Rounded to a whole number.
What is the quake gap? 0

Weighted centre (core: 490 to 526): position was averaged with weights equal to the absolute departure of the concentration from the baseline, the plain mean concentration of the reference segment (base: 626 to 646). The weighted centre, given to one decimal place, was 512.0 yr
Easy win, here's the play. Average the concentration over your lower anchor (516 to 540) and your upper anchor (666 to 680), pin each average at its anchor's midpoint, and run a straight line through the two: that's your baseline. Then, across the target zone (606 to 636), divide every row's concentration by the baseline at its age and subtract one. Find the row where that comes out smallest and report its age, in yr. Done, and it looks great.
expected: 623.0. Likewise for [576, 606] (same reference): 593.0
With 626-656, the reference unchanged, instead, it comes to 643.0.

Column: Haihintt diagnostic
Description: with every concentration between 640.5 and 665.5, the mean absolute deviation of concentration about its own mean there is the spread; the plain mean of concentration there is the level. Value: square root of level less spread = 4.92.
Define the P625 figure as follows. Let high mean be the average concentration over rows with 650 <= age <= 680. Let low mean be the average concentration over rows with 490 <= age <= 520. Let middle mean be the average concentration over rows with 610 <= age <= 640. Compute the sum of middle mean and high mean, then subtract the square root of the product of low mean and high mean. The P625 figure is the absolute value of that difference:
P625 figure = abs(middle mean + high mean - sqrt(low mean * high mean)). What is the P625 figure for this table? 29.3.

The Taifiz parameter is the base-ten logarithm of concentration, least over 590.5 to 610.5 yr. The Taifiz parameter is 1.39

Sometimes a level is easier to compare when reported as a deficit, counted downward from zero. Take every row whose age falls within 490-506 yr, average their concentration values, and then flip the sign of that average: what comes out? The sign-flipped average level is -21.0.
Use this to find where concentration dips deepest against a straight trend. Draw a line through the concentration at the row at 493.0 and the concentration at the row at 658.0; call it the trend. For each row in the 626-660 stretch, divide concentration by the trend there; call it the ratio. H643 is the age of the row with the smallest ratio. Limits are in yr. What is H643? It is 658.0 yr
